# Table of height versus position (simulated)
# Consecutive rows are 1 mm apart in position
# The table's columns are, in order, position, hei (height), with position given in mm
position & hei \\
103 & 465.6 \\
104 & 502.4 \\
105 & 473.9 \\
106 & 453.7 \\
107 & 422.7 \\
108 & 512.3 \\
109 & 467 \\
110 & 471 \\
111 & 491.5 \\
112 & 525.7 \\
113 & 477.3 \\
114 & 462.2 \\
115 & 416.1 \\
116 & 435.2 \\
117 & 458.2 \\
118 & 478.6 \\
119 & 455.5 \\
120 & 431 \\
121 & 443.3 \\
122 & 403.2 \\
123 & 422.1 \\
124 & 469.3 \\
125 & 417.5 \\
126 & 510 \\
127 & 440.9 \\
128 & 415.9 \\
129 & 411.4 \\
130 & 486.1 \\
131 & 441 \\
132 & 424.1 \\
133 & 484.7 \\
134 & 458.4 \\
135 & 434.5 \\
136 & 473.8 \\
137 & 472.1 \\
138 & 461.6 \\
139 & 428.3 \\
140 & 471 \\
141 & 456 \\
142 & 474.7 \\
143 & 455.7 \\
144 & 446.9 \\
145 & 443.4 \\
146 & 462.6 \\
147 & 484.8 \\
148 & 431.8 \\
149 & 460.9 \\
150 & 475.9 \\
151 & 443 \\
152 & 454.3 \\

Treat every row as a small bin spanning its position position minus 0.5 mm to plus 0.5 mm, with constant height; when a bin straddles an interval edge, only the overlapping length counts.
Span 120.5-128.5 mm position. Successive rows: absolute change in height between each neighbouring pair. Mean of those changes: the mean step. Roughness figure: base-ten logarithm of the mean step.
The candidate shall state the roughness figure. 1.7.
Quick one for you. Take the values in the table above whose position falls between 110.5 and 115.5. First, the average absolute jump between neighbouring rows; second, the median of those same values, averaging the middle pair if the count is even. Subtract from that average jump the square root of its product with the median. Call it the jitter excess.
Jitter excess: -95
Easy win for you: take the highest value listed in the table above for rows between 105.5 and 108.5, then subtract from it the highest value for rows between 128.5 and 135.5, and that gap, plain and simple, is 26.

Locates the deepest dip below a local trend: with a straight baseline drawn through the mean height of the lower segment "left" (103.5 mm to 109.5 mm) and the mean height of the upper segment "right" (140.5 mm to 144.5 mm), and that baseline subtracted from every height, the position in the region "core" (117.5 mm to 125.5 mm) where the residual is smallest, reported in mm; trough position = 122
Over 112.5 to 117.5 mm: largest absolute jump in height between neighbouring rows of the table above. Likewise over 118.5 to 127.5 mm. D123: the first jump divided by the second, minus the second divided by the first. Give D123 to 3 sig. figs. -1.51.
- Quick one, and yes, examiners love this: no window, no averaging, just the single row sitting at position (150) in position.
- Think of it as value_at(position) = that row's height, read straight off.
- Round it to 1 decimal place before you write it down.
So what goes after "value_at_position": 475.9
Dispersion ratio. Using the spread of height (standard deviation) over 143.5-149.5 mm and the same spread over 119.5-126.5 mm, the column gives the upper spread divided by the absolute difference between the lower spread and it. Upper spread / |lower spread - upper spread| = 1.0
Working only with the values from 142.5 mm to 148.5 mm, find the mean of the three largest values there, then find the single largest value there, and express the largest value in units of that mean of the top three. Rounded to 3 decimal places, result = 1.037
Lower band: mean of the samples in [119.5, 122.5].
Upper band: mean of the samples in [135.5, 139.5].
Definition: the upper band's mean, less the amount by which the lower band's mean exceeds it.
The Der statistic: 492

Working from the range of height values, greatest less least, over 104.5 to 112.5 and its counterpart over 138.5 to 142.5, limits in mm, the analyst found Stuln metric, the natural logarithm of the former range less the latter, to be 4.04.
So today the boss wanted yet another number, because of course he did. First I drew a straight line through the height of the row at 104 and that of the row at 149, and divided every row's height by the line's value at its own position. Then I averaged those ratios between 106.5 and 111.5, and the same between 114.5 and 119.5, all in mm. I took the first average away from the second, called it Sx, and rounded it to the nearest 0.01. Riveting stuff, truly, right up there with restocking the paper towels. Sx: -0.03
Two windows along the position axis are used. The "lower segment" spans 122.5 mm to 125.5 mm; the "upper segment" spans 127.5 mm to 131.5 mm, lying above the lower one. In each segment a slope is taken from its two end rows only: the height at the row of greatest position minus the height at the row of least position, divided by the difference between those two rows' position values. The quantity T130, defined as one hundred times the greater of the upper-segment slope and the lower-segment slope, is 837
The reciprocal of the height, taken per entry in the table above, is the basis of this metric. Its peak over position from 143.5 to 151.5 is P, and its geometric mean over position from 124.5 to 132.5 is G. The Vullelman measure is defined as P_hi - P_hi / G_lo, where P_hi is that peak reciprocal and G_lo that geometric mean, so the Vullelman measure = -1.02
